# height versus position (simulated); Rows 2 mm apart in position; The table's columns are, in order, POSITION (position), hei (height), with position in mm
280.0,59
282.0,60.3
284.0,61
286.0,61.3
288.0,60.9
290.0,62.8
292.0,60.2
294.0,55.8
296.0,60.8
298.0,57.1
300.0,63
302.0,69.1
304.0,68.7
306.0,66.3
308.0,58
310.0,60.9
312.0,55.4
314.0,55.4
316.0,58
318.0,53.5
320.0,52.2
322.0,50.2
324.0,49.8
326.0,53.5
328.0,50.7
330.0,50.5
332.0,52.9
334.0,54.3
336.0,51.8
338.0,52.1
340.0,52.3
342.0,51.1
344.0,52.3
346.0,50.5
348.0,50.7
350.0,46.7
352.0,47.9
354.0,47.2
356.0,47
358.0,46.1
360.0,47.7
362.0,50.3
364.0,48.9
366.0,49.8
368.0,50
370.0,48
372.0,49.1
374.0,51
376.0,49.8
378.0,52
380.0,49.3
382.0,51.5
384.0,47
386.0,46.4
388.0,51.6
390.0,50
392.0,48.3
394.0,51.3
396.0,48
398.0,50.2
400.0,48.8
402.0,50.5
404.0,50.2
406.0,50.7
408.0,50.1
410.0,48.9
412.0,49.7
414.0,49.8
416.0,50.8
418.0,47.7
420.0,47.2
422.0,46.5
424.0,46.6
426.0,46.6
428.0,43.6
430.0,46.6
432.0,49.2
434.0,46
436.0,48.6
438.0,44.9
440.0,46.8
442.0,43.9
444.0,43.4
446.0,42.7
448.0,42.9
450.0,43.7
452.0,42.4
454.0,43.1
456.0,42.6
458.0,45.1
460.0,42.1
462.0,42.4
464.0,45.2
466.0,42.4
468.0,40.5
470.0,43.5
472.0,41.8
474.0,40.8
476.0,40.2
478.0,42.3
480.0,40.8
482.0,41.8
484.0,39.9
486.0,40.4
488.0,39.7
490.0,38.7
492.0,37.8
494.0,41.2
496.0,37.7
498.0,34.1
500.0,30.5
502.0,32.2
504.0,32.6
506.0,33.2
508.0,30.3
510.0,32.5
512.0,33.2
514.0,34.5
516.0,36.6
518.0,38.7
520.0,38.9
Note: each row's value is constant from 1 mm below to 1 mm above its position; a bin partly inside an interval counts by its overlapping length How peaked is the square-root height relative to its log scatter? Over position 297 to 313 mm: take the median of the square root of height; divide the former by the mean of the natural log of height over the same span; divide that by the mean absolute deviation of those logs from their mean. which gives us 27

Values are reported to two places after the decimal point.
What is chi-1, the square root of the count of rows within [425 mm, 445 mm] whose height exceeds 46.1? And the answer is 2.24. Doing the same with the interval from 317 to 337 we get 3.16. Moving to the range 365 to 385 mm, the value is 3.16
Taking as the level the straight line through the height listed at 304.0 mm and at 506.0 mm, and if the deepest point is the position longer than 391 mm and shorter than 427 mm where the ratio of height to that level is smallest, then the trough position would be 392.0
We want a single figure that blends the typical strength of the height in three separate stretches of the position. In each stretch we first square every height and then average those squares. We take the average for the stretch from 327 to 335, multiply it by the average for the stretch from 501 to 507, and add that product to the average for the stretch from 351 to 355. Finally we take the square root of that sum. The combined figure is 1704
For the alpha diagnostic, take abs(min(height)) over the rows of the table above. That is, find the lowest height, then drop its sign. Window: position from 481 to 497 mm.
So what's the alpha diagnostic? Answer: 38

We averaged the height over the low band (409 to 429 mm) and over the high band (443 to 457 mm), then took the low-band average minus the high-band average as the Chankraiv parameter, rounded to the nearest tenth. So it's 4.8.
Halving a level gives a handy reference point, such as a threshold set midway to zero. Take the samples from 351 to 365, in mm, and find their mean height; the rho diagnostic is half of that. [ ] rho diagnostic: 23.9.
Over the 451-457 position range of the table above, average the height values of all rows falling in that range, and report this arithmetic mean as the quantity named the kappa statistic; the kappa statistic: 43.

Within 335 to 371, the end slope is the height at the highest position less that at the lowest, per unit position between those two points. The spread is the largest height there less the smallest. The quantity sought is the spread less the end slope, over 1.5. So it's 4.2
